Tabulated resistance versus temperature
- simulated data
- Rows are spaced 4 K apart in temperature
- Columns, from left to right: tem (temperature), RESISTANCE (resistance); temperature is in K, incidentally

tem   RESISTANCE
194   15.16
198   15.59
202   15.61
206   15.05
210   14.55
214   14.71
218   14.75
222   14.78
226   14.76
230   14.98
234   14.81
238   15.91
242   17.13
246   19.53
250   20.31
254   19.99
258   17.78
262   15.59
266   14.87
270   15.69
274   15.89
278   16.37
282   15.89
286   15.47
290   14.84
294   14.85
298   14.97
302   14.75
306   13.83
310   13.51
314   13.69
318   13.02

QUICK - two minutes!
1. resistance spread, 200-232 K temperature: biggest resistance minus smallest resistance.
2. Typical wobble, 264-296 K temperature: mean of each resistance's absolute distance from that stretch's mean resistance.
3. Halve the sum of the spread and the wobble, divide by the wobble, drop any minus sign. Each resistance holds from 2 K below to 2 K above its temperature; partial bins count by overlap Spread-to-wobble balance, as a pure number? 1.6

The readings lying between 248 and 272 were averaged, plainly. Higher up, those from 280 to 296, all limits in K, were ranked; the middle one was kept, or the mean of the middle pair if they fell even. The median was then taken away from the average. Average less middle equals 2.2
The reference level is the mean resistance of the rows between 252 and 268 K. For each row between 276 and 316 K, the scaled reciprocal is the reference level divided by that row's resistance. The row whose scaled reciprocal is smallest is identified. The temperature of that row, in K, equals 278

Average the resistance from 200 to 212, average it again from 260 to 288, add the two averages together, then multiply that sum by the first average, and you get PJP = 463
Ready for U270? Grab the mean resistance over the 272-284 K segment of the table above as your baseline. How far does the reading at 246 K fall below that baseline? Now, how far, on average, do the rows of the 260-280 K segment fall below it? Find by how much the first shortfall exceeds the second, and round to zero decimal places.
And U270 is -4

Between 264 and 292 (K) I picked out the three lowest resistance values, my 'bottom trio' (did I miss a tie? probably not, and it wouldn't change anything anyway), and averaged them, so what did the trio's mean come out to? 15.1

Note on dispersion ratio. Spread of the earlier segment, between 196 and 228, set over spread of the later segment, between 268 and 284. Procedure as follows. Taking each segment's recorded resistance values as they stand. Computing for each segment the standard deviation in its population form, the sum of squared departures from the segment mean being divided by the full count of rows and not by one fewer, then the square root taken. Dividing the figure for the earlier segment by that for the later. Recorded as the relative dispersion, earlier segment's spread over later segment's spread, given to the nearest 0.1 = 1.5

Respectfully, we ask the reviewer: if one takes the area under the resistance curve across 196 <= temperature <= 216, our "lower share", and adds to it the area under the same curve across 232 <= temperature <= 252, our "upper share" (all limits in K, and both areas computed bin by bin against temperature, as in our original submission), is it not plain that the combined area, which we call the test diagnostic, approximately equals 653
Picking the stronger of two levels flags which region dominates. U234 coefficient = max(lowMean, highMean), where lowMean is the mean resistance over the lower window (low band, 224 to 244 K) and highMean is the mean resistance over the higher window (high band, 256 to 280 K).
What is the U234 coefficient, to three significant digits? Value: 16.0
